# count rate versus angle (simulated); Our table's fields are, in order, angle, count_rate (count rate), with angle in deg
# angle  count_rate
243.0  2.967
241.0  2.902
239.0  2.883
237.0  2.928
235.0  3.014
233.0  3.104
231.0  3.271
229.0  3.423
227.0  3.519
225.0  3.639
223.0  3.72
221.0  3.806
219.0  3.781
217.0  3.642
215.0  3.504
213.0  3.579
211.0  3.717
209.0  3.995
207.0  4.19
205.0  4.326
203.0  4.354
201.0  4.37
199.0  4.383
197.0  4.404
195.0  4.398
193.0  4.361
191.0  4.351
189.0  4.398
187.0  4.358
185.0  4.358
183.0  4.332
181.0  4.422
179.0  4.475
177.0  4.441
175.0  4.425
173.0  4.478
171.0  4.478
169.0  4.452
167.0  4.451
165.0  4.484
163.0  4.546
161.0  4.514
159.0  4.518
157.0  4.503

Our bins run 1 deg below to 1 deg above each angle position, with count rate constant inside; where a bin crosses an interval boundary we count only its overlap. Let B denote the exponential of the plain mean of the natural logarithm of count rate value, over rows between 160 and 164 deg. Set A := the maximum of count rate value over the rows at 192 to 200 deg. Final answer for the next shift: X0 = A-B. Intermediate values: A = 4.404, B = 4.53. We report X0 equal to -0.13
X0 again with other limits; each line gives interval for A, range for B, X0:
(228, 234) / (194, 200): -0.97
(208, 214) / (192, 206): -0.38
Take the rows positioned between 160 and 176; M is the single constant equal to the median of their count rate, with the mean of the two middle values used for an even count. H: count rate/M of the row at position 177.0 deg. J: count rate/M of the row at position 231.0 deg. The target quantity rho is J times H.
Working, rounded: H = 0.99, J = 0.73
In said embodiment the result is 0.72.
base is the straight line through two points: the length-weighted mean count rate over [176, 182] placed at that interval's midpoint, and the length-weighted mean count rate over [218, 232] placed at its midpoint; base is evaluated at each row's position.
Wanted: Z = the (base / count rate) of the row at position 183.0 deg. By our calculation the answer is 1.01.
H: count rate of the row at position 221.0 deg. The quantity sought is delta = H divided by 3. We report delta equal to 1.27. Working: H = 3.806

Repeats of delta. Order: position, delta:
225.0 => 1.21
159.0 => 1.51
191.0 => 1.45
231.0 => 1.09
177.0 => 1.48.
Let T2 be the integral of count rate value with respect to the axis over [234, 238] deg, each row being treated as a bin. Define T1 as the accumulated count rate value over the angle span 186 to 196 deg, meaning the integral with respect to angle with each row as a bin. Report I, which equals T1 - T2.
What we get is 32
